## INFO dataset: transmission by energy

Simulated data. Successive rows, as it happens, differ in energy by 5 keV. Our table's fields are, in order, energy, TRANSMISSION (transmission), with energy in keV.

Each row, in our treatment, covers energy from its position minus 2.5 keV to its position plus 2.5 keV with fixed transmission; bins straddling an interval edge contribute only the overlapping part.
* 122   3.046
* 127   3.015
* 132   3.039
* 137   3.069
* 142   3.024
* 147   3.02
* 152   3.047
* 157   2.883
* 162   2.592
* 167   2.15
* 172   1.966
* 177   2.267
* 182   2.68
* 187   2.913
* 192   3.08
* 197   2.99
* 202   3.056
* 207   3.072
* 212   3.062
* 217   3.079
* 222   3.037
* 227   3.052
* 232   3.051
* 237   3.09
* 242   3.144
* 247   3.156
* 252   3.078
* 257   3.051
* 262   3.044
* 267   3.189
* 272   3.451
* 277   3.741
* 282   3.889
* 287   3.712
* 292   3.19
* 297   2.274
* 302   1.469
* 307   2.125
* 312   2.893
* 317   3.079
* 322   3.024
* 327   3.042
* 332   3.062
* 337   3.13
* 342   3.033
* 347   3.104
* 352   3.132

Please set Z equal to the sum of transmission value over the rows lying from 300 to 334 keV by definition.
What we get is 19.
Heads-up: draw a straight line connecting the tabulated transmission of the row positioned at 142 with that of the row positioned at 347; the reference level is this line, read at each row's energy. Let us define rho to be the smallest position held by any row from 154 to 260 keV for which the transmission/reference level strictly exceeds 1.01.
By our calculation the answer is 192 keV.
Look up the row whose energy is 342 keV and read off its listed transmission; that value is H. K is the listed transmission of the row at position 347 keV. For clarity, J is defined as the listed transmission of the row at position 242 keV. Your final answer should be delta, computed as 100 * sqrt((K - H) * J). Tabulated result 47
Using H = 3.033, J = 3.144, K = 3.104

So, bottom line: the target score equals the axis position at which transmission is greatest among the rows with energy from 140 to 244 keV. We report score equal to 242 keV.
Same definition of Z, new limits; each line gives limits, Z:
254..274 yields 13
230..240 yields 6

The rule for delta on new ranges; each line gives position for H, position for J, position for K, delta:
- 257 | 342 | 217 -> 29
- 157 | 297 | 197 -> 49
